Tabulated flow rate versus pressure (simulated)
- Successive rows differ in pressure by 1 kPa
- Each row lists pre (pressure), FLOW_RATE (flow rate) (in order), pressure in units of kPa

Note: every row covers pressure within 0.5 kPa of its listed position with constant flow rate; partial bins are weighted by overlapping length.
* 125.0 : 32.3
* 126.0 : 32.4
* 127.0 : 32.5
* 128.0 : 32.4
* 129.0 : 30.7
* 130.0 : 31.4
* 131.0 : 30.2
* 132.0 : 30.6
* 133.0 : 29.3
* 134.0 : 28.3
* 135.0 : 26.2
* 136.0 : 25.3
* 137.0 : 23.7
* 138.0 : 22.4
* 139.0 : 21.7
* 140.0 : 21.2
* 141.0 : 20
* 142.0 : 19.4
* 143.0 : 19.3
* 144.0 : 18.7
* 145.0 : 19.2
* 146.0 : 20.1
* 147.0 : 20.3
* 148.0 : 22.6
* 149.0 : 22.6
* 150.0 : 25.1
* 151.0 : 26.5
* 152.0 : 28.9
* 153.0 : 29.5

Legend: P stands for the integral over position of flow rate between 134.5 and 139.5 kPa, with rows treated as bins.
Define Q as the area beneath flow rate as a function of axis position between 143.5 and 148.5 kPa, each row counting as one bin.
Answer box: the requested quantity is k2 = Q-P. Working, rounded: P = 119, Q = 101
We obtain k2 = -18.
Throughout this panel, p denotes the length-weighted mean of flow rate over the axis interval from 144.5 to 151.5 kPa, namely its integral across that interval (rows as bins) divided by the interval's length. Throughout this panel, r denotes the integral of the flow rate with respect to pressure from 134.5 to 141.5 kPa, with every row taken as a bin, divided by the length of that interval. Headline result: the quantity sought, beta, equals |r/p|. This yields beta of 1.03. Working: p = 22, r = 22.9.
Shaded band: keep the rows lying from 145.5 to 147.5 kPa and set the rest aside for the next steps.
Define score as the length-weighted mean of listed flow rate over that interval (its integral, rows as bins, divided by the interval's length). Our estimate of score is 20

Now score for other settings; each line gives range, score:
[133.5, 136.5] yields 27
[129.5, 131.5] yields 31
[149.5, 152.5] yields 27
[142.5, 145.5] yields 19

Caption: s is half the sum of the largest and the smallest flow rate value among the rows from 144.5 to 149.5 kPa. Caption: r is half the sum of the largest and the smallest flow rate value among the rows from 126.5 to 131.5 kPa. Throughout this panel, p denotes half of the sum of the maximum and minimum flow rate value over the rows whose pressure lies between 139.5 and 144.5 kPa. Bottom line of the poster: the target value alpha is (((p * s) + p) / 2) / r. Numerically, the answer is 7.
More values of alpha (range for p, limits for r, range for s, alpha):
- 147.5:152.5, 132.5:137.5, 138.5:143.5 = 10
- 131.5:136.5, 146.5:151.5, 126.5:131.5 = 19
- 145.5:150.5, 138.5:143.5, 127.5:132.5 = 18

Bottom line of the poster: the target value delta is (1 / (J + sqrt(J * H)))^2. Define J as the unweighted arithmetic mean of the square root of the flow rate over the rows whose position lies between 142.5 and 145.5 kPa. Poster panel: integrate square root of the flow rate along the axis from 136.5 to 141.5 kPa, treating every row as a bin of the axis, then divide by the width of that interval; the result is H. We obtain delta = 0.0127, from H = 4.67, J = 4.37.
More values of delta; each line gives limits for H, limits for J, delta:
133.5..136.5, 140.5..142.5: 0.0118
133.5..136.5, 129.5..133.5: 0.0085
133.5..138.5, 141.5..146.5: 0.0121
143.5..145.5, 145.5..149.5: 0.0120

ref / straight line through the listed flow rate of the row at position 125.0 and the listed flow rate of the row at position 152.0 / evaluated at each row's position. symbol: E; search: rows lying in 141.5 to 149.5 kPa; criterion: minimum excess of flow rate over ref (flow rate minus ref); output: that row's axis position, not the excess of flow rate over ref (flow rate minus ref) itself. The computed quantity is 144.0 kPa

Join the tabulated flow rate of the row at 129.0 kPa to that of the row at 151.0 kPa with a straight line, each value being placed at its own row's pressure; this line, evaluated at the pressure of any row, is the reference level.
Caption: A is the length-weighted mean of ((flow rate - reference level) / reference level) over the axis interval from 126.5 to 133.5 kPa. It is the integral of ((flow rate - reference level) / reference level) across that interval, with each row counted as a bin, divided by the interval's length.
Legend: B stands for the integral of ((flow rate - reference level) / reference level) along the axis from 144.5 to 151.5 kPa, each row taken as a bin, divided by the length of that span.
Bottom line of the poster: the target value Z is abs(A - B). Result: 0.19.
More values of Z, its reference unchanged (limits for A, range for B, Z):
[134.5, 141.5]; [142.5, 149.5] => 0.05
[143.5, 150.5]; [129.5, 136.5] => 0.18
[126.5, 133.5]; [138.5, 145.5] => 0.31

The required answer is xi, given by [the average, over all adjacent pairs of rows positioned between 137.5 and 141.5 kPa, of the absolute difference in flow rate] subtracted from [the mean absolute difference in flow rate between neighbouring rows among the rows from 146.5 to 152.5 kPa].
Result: 0.9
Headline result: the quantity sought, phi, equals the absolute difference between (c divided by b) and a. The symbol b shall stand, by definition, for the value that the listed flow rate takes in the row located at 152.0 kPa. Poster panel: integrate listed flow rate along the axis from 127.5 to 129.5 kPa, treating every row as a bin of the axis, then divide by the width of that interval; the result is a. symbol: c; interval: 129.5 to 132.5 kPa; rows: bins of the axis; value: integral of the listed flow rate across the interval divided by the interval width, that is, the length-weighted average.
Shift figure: 30.5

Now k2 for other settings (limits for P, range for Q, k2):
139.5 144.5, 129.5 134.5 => 51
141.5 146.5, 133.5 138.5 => 29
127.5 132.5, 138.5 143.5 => -54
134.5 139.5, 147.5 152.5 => 6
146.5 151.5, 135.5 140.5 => -3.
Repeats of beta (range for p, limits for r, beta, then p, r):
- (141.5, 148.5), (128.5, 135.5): 1.48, 20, 29.5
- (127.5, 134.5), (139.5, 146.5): 0.65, 30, 19.7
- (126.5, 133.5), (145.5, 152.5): 0.77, 31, 23.7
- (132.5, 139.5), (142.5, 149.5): 0.81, 25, 20.4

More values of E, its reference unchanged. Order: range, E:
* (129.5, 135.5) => 135.0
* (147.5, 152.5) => 148.0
